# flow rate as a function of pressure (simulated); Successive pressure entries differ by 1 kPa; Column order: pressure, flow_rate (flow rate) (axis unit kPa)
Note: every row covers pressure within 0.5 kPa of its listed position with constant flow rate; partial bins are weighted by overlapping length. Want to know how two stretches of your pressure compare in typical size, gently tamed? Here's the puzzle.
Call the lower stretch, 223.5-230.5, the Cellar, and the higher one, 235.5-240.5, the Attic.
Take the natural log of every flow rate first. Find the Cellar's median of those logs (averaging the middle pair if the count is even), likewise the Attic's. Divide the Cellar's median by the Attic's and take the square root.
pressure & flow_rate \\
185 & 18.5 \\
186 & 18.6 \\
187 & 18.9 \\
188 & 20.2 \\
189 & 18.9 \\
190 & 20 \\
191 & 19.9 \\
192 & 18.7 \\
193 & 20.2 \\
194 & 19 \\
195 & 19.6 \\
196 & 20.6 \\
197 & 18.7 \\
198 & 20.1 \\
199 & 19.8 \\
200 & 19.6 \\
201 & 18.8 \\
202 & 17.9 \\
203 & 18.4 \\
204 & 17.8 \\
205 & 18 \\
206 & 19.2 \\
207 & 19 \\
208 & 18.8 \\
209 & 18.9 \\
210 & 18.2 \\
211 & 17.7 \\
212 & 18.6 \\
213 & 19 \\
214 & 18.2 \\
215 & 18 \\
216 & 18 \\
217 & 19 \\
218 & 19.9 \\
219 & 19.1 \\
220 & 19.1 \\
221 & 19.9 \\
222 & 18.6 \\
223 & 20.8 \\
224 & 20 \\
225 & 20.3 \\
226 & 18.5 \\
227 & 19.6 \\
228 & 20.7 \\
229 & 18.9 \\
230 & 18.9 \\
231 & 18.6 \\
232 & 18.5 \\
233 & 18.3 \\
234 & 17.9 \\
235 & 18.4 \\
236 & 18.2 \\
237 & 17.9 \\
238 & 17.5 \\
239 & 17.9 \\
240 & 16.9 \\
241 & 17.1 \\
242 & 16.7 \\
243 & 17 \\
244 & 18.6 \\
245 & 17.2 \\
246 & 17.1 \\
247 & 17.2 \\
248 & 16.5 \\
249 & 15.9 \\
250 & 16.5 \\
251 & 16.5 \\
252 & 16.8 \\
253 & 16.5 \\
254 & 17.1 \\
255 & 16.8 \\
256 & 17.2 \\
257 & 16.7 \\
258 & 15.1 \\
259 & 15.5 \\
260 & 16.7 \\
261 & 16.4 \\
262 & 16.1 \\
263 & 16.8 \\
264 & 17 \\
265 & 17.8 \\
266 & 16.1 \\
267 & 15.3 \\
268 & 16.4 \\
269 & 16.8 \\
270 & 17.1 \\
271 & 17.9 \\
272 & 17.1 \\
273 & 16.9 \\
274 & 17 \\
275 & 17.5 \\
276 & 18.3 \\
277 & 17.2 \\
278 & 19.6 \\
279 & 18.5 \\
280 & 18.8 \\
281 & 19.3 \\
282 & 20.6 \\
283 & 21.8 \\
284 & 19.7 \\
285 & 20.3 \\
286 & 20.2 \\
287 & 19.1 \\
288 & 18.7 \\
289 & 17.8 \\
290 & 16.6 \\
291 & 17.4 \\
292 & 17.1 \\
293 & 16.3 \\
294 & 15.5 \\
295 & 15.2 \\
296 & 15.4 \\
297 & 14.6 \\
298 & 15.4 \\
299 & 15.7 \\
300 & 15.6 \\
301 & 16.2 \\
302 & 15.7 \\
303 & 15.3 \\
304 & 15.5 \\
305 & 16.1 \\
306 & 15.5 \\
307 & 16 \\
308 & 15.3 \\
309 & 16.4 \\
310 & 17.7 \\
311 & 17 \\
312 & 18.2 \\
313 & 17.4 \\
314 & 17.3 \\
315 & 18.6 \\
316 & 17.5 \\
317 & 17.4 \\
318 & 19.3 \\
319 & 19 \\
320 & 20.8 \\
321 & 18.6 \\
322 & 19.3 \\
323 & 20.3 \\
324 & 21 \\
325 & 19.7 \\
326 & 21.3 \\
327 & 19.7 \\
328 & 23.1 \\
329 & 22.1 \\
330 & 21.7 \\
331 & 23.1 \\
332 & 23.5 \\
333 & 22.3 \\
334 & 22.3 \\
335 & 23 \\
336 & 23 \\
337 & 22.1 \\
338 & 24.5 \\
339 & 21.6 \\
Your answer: 1.02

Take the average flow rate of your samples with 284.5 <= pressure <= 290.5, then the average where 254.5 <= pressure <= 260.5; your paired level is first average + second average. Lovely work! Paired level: 35.1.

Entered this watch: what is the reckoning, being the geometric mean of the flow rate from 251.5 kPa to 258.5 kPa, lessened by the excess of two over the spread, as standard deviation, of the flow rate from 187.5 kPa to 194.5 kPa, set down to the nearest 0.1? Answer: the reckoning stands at 15.2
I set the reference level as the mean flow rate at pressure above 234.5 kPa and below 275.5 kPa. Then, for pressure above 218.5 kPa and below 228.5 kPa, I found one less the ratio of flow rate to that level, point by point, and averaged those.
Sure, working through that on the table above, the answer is -0.16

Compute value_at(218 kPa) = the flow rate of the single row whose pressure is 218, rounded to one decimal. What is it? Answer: 19.9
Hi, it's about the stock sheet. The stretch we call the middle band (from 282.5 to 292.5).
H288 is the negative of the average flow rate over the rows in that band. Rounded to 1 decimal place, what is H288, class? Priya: -18.9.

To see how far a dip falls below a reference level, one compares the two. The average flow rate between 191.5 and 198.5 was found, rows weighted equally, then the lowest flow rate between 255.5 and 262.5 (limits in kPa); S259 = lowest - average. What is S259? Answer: -4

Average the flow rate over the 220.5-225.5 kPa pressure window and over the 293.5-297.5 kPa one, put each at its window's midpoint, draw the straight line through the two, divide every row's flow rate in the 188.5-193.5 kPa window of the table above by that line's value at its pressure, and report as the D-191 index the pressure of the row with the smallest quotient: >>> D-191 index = 192 kPa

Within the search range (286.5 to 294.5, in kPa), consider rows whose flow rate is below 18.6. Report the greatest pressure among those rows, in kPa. 294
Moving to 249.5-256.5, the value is 256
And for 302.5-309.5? 309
